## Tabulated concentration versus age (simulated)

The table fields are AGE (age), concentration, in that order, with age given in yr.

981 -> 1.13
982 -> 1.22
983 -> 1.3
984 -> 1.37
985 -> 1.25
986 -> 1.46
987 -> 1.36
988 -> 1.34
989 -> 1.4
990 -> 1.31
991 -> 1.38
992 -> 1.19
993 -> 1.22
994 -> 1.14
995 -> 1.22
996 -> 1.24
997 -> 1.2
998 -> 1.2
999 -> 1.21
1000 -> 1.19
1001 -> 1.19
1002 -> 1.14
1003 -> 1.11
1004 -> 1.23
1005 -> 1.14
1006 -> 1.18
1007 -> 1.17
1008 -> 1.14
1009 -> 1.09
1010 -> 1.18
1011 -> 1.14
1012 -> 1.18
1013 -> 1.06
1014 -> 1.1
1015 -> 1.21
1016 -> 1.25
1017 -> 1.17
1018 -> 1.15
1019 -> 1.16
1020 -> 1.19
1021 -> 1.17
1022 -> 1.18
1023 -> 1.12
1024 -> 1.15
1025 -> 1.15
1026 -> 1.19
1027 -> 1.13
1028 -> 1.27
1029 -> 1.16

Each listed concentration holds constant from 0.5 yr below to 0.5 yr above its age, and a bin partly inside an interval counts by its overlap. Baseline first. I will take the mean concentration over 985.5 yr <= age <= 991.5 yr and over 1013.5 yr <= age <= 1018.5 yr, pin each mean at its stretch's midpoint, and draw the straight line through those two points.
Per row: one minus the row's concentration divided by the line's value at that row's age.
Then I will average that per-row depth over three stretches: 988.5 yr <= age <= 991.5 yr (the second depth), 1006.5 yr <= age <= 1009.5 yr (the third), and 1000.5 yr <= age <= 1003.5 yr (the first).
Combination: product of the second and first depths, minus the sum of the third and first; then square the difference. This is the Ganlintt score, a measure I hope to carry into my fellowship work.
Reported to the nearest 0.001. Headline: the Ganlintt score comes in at 0.034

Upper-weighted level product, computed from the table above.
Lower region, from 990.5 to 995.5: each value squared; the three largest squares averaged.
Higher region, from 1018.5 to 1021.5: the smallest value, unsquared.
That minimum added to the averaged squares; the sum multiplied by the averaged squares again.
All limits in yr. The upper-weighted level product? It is 4.5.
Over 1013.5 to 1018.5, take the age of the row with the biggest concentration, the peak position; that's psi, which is 1016 yr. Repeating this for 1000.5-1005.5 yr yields 1004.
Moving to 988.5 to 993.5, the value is 989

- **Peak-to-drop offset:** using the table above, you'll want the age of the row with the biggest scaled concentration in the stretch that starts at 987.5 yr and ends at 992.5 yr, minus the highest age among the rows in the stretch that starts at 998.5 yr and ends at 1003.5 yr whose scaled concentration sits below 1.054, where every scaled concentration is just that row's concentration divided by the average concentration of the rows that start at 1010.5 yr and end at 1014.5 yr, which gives -14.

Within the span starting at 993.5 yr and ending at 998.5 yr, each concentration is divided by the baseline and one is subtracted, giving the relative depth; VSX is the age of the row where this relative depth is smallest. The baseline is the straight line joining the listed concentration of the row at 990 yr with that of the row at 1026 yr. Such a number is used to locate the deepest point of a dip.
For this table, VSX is 994 yr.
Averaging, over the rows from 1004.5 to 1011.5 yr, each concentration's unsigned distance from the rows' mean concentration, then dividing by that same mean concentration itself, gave 0.021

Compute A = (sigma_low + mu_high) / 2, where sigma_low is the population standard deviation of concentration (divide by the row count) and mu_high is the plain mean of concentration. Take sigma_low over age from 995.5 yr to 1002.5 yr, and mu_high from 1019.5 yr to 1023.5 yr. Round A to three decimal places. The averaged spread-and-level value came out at 0.596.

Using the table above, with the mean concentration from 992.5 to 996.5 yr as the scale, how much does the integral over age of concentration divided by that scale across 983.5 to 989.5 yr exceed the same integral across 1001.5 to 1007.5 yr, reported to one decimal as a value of 1.0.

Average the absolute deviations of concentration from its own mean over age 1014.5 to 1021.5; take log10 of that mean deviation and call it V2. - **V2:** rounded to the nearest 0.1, -1.6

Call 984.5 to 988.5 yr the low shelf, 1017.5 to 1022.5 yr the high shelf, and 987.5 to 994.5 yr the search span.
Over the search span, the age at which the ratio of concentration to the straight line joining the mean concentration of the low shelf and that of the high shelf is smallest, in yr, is 994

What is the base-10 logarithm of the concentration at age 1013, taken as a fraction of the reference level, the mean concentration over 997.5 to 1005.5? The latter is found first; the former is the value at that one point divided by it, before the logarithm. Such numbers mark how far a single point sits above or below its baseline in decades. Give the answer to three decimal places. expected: -0.045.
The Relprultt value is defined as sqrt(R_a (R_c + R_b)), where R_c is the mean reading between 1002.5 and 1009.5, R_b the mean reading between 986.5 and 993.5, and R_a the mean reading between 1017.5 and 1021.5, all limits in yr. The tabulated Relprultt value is 1.70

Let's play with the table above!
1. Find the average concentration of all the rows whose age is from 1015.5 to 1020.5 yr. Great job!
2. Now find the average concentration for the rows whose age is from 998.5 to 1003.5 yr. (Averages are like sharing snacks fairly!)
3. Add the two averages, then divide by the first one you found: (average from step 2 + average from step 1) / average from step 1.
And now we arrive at 1.99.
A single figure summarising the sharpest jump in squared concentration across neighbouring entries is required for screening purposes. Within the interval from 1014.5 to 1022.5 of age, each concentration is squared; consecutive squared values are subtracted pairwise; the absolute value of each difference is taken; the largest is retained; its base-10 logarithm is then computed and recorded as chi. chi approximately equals -0.71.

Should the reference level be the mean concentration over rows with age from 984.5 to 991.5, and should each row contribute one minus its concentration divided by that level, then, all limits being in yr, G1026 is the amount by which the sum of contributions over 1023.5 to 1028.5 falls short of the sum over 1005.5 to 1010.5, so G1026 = 0.10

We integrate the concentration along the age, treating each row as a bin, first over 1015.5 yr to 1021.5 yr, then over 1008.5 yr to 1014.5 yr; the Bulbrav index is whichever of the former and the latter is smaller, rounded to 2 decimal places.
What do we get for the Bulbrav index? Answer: 6.75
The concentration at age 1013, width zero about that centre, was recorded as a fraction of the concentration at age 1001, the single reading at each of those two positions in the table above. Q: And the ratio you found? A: 0.89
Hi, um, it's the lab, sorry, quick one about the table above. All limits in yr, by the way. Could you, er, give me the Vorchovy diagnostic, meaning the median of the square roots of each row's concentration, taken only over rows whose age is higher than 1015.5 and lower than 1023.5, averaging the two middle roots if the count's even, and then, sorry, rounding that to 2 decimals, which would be 1.08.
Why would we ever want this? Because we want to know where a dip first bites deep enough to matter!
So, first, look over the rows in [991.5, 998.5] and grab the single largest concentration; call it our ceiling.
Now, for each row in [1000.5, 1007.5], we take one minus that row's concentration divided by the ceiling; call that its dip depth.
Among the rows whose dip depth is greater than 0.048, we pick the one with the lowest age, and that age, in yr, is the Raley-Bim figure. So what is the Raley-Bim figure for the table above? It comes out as 1002 yr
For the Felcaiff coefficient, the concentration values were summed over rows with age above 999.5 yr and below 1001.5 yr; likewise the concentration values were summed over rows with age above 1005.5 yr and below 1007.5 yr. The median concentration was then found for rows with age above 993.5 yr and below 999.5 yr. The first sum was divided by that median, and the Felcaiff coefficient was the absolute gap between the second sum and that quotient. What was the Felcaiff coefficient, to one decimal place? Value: 0.4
